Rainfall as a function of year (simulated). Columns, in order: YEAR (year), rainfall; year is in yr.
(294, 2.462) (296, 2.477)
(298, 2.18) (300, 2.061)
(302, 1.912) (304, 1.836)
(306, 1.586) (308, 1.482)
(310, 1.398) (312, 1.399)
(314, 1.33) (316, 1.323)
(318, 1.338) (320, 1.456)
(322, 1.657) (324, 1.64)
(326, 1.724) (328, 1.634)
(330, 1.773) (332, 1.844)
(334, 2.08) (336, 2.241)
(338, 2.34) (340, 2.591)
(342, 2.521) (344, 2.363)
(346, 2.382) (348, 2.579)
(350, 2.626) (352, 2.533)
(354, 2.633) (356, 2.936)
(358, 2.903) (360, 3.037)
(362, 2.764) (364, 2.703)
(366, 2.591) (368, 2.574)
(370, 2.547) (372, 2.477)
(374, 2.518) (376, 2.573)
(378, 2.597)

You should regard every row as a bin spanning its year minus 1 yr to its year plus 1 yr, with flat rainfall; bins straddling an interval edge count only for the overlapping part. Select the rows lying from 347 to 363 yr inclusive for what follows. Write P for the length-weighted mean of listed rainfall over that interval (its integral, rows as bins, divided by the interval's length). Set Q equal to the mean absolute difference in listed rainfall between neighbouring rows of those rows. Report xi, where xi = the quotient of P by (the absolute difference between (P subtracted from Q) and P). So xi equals 0.513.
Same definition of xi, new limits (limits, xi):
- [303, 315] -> 0.517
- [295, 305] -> 0.520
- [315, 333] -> 0.515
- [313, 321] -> 0.509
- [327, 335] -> 0.521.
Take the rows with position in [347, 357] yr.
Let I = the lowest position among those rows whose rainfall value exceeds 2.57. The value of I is 348 yr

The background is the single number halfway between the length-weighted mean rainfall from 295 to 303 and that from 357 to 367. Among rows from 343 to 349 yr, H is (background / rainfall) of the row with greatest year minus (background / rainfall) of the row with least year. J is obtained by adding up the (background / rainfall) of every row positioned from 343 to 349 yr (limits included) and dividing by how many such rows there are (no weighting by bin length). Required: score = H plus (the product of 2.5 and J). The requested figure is 2.5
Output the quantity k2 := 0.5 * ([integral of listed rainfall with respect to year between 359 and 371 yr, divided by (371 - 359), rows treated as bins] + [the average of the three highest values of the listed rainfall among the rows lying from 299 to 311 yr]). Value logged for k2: 2.32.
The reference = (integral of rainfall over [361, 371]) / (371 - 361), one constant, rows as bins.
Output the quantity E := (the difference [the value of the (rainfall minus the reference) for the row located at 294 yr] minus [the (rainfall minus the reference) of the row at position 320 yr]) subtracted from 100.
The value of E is 99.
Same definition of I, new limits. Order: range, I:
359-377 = 360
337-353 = 340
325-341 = 340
